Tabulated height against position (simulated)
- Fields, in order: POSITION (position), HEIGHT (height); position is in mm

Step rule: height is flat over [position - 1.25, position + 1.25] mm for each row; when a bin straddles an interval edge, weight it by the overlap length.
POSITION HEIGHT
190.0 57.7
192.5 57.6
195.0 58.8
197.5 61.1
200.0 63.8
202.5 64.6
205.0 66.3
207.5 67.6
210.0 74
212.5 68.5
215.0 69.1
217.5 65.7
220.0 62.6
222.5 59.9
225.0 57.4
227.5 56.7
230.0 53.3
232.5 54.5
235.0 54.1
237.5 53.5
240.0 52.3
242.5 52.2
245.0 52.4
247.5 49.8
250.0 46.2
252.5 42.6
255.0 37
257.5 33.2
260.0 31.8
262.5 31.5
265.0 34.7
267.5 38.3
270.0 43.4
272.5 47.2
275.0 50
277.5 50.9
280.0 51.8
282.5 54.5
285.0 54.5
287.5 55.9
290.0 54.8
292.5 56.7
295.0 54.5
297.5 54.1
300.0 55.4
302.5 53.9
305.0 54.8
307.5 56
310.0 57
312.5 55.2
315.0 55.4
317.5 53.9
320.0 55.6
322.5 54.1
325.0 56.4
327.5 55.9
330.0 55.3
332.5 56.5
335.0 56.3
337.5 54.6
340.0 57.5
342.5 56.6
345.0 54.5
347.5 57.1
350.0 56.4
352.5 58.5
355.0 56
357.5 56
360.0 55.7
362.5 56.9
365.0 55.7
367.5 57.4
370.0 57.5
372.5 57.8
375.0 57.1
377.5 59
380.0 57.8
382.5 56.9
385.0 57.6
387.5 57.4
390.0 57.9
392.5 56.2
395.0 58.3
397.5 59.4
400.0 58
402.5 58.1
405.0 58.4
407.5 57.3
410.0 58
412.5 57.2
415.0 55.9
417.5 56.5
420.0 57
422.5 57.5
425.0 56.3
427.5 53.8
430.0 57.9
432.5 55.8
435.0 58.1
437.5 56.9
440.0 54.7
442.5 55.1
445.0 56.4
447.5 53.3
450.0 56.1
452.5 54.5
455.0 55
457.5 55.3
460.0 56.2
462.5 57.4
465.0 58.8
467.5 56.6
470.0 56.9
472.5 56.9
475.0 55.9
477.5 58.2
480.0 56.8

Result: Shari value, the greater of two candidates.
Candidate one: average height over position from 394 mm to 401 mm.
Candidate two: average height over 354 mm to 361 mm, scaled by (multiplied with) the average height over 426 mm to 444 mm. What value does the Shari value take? 3133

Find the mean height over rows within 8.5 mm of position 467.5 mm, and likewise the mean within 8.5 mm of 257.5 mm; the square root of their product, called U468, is 45.7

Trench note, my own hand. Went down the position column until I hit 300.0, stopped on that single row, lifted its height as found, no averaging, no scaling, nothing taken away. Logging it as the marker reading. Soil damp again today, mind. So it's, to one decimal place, 55.4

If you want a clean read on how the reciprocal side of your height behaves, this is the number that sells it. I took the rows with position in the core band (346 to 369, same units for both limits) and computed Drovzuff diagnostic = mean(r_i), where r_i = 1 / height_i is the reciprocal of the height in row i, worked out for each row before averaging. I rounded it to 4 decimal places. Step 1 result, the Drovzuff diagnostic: 0.0177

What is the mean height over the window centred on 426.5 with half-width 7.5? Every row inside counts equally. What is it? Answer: 56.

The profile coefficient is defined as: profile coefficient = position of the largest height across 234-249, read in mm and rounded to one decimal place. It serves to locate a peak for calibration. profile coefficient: 235.0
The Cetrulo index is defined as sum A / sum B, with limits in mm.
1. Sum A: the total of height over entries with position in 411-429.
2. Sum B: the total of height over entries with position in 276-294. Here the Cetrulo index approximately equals 1.04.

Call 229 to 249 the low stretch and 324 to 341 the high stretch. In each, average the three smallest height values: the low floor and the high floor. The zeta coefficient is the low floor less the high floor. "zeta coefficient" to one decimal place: -3.8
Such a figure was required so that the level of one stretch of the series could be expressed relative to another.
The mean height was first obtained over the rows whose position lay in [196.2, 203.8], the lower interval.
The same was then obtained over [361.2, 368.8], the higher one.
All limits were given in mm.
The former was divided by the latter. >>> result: 1.11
